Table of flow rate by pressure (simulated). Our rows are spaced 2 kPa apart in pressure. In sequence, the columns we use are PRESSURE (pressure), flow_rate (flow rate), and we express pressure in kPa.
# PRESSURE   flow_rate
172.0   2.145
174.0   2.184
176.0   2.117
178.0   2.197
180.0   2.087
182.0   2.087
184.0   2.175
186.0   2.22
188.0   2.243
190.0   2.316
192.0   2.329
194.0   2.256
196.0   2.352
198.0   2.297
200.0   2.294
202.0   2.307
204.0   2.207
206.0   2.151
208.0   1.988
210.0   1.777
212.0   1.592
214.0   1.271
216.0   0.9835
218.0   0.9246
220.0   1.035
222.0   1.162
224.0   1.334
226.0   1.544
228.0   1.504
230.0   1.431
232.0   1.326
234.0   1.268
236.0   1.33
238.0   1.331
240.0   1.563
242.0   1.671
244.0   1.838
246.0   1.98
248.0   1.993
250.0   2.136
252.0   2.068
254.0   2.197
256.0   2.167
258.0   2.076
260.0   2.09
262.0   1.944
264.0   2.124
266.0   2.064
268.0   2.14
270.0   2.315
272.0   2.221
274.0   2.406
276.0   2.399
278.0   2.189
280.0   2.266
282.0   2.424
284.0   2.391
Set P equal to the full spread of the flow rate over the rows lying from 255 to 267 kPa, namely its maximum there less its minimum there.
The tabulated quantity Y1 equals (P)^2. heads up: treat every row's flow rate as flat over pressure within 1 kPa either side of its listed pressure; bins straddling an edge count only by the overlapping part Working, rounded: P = 0.22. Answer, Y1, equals 0.05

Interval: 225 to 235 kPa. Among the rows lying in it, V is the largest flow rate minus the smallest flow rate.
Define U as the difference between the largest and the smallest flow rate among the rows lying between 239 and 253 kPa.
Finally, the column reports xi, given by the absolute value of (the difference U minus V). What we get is 0.30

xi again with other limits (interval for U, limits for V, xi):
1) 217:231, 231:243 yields 0.22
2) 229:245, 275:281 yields 0.36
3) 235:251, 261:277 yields 0.34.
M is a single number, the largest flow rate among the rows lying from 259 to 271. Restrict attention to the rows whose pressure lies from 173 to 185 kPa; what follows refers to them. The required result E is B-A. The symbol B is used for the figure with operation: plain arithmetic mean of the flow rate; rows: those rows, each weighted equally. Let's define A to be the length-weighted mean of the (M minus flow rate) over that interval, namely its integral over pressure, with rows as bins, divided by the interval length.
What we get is 1.97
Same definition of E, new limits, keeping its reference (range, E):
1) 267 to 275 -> 2.23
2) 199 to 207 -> 2.16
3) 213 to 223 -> -0.16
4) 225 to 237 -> 0.49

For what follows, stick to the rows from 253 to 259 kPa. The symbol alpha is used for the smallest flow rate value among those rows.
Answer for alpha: 2.076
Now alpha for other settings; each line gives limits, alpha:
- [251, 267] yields 1.944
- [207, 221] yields 0.9246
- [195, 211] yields 1.777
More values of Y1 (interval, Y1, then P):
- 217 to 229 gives 0.38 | 0.62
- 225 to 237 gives 0.08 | 0.28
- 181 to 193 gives 0.06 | 0.24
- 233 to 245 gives 0.32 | 0.57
